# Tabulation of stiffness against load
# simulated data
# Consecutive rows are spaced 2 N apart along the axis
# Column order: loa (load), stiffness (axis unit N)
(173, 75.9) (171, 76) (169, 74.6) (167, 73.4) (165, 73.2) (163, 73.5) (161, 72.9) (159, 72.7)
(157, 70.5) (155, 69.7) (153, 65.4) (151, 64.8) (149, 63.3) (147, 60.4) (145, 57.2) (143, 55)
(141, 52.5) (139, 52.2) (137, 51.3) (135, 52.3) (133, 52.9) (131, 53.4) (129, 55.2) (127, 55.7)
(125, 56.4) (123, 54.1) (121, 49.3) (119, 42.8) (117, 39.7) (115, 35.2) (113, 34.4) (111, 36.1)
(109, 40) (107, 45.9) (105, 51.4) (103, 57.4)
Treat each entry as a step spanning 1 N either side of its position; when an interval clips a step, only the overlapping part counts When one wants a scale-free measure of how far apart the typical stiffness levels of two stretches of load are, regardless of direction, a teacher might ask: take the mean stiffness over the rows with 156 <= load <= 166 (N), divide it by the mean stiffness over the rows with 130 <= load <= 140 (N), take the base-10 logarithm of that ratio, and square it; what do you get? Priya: 0.0199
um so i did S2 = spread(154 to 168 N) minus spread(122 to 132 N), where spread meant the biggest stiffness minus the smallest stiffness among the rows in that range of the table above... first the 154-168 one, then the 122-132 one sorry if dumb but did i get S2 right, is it 1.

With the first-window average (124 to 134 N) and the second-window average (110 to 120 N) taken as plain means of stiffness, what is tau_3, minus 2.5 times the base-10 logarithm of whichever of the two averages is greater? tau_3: -4.35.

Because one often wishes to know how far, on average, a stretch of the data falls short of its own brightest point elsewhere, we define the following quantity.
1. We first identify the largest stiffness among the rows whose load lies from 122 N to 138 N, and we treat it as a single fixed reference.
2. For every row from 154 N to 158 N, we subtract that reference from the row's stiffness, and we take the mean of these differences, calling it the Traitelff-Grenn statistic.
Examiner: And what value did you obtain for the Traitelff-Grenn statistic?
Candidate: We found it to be 14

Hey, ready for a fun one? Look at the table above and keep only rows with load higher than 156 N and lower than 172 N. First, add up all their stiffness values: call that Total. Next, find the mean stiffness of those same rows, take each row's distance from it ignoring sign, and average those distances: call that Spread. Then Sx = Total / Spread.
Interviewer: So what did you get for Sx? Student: 572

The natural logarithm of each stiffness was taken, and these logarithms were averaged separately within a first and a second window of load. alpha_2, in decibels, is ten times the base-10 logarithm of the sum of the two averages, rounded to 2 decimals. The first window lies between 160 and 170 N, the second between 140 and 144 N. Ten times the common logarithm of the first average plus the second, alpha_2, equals 9.18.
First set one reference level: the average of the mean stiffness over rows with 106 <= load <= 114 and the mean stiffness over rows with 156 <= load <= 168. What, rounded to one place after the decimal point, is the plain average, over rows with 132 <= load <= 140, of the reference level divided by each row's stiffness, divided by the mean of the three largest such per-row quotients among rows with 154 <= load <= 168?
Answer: 1.4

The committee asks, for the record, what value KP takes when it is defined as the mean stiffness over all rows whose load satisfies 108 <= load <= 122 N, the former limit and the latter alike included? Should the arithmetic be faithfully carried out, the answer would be 40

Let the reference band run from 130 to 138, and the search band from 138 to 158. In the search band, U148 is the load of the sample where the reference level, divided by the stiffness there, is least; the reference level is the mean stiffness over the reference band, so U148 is 157 N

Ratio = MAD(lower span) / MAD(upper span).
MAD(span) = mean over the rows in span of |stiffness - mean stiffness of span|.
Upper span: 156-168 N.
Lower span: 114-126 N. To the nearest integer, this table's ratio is 10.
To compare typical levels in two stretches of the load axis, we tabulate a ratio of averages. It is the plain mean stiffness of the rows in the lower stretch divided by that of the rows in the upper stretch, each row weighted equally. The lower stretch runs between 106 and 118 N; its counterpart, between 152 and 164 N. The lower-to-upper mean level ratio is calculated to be 0.54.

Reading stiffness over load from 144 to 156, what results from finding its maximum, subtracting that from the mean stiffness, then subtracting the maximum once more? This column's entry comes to -76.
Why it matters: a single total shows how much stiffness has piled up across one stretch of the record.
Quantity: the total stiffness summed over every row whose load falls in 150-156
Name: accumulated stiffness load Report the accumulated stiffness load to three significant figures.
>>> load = 200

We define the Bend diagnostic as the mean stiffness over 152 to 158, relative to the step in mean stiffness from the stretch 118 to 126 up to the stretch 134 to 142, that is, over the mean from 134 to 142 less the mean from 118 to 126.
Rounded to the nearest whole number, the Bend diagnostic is 48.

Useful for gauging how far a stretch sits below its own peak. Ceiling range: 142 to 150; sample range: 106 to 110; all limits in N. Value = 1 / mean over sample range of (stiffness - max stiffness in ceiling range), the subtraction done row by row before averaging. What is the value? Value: -0.049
